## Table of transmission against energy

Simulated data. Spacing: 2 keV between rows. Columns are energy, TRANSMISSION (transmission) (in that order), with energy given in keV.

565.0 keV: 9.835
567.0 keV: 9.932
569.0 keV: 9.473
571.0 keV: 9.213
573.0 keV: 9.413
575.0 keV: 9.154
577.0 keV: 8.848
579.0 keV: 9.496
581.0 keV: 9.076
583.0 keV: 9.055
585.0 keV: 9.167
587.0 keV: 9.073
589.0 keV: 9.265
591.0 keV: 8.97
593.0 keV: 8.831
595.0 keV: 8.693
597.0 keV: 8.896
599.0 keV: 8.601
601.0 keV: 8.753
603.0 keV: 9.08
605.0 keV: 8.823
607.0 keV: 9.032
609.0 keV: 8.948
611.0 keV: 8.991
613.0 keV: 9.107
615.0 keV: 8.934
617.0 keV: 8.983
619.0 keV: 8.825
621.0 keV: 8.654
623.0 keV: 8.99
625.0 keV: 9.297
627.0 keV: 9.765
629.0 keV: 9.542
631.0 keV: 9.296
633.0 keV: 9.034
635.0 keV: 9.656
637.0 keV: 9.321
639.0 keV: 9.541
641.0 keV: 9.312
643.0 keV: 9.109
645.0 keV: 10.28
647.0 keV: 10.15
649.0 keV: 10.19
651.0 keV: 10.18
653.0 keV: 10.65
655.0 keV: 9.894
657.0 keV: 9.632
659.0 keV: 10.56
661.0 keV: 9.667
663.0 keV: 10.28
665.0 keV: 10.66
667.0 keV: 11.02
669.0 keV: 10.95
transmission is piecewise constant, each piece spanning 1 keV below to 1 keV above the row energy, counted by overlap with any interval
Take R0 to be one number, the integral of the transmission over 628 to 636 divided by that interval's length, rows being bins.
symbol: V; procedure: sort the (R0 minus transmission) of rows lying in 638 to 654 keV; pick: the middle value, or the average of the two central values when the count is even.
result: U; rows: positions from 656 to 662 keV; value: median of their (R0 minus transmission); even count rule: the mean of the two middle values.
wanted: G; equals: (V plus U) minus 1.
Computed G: -2.07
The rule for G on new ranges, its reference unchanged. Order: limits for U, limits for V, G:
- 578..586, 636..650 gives -0.90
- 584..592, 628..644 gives -0.67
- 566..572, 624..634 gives -1.01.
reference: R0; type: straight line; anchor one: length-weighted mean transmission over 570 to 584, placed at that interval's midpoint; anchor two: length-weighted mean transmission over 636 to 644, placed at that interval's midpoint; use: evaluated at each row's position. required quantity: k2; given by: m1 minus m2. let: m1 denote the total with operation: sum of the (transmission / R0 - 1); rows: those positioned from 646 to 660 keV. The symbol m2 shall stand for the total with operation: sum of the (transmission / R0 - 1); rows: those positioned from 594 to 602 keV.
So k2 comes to 0.8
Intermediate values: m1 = 0.6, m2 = -0.213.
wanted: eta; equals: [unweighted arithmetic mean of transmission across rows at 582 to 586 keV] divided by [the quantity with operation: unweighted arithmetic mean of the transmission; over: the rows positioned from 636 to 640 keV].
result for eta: 0.97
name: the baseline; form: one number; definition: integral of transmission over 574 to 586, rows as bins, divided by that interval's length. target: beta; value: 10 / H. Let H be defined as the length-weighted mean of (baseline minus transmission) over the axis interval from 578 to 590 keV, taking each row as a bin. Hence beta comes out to -179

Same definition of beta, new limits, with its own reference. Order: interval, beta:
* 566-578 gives -49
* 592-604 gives 31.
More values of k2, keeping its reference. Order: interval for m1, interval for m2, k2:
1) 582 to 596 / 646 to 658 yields -0.6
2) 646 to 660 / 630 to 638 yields 0.6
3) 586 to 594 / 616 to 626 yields 0.1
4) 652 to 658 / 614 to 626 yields 0.4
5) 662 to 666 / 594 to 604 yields 0.5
